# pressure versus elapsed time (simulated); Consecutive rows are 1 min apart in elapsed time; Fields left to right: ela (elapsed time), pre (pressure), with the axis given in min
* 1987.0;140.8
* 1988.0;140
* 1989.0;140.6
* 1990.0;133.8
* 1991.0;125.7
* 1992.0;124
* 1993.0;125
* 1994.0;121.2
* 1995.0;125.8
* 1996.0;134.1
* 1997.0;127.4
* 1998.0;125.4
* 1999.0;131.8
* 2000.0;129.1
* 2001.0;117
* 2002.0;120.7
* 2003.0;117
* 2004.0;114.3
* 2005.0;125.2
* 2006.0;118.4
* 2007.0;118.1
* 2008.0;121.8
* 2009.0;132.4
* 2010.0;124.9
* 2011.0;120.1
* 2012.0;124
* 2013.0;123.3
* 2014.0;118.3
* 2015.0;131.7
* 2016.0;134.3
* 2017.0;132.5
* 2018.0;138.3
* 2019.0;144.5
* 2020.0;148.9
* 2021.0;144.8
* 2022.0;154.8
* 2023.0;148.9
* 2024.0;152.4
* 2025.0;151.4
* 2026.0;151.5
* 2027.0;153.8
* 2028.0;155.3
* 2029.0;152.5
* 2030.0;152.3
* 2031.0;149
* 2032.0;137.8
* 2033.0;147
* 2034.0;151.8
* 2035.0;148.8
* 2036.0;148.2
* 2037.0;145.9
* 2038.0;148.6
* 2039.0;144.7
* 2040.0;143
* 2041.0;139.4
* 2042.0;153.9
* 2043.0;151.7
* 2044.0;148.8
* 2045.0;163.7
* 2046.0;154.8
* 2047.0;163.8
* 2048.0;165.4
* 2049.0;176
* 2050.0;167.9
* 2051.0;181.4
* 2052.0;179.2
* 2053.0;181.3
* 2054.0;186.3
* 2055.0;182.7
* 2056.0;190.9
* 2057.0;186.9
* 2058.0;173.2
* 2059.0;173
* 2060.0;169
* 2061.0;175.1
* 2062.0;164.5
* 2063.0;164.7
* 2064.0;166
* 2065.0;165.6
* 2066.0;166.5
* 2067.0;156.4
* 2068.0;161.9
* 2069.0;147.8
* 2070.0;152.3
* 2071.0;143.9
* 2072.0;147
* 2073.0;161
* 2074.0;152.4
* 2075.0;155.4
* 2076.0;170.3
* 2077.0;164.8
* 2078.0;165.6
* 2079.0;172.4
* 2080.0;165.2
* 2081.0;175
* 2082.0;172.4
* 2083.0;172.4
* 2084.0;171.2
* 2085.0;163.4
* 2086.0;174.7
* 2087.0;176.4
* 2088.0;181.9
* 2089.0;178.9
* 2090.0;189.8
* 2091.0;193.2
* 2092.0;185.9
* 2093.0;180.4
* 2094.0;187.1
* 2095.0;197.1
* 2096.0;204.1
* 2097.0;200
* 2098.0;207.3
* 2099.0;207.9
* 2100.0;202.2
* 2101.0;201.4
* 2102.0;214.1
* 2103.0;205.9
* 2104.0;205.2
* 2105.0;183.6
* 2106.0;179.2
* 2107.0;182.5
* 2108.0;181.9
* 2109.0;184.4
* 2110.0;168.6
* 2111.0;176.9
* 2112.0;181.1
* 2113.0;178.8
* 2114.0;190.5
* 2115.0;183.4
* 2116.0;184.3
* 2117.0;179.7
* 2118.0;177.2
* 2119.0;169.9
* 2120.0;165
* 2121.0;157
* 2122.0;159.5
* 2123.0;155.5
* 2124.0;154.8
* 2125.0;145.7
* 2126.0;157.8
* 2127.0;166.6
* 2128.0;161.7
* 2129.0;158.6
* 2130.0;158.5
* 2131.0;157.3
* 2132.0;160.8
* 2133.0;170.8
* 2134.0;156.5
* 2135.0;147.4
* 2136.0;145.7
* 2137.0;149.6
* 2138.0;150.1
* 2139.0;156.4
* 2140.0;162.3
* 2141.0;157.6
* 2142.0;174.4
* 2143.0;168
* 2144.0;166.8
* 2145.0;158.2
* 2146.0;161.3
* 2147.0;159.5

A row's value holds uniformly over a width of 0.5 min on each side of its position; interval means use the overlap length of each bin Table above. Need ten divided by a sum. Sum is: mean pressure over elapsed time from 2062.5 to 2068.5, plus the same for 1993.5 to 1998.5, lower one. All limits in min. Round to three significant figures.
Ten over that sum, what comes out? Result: 0.0344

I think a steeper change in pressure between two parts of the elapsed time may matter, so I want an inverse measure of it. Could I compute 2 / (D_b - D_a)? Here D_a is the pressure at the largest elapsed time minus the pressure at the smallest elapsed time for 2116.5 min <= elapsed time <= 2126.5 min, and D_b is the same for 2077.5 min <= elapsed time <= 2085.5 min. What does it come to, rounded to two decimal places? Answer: 0.10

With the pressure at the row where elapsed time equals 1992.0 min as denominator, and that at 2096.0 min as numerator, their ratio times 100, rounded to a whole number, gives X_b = 165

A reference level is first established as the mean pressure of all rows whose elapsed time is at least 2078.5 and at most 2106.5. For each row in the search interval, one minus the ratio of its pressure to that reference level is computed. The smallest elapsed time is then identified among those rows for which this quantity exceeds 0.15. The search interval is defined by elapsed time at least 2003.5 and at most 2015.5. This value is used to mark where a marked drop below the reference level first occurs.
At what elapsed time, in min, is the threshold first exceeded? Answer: 2004.0 min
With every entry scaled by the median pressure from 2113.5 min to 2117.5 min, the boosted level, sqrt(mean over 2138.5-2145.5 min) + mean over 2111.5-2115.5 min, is 1.94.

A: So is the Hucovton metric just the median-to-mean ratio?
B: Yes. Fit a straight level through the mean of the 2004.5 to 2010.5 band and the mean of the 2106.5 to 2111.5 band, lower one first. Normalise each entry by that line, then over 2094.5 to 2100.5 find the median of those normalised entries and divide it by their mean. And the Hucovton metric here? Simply 1.00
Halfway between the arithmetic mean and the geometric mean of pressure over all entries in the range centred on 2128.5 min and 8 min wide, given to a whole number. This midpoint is 158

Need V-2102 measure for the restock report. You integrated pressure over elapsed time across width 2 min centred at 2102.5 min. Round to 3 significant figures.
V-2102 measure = 420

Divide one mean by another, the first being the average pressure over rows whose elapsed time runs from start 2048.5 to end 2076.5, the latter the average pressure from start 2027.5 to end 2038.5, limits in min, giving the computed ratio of 1.127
